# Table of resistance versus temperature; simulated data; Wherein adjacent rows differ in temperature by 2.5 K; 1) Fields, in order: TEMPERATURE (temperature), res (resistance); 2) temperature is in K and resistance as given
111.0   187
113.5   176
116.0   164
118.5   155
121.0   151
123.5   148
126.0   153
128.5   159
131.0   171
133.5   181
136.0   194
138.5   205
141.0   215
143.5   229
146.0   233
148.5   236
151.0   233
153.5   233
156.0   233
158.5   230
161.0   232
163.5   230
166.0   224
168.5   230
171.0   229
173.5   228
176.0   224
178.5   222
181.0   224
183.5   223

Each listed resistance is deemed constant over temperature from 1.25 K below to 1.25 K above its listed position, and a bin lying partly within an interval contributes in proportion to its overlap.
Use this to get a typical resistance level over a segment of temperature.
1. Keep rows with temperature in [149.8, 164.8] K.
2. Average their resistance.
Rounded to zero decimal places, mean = 232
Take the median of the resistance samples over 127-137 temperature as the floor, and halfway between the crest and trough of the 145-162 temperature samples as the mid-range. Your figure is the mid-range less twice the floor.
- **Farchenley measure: -119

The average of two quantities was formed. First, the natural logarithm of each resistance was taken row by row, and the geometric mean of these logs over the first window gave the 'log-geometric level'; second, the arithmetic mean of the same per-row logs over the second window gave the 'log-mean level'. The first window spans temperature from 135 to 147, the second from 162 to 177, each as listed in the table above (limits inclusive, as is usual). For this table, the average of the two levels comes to 5.40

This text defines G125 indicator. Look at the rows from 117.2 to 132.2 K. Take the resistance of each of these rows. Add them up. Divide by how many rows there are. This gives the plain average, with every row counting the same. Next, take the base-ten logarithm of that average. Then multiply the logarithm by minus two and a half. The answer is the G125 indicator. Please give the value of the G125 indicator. -5.48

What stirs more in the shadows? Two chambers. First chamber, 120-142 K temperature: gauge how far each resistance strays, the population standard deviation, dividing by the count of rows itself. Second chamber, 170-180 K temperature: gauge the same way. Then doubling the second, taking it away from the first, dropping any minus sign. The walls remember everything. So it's 18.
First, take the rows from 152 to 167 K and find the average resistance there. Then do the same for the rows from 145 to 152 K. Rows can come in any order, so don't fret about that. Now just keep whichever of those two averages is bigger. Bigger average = 234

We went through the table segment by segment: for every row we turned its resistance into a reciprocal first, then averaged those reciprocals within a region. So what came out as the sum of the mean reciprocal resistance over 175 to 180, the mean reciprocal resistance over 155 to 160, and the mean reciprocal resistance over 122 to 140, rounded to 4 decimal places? 0.0147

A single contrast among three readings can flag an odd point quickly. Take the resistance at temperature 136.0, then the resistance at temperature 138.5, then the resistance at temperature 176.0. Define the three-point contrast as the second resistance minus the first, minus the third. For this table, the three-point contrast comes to -213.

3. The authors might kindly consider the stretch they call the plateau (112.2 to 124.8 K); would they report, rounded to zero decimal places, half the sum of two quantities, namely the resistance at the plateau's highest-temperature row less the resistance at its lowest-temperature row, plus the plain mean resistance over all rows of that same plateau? 65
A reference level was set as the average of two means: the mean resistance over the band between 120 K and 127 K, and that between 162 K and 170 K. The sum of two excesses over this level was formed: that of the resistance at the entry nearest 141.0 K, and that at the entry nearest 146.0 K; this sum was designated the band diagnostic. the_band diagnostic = 69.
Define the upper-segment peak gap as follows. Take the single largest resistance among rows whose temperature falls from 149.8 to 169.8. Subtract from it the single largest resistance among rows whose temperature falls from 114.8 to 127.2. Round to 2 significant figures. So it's 69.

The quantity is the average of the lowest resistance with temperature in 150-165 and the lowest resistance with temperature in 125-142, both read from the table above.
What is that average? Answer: 191.5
